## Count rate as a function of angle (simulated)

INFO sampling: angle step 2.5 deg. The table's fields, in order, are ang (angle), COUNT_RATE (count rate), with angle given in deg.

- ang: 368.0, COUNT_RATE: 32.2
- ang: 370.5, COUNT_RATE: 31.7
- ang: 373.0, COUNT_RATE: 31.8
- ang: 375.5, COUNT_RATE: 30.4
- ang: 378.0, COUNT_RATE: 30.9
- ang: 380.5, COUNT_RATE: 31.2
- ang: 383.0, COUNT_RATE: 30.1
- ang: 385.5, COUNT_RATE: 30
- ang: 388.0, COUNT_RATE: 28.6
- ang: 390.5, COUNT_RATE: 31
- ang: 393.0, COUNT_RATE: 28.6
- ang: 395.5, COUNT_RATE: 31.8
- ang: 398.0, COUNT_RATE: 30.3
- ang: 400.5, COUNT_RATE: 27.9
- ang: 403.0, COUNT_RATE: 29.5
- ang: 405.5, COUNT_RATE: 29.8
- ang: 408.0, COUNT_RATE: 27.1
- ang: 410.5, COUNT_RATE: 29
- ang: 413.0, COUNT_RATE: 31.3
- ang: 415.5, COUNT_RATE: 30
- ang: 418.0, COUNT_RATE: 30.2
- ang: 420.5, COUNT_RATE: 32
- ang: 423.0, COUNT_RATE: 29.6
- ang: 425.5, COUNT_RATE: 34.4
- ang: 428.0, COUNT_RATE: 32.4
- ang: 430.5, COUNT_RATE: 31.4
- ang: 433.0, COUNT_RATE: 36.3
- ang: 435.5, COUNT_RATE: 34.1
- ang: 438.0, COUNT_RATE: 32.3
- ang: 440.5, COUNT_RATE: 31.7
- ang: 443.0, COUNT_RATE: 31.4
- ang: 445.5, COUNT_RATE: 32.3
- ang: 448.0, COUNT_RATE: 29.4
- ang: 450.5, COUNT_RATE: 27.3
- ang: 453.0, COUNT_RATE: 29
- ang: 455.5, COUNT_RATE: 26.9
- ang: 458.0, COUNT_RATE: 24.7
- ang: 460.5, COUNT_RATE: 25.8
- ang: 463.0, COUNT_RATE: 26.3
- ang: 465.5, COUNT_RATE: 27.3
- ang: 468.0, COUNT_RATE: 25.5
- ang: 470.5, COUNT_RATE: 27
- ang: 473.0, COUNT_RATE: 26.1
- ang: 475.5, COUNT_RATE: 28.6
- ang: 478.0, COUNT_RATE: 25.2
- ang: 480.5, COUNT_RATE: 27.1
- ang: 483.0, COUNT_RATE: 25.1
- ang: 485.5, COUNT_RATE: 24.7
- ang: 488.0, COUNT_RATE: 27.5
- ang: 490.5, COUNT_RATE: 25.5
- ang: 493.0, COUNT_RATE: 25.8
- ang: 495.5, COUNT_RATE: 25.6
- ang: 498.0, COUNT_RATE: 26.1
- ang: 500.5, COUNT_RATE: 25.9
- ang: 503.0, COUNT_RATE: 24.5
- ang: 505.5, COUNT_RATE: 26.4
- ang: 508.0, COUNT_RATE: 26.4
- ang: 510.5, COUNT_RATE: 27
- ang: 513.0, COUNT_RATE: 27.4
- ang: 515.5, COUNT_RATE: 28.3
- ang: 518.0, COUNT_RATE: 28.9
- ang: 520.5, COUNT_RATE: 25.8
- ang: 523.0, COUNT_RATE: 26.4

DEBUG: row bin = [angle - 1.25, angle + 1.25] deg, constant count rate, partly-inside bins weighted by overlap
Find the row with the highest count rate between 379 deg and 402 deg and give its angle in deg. 395.5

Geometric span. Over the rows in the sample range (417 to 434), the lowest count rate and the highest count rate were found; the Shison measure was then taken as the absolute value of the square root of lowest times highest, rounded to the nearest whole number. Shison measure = 33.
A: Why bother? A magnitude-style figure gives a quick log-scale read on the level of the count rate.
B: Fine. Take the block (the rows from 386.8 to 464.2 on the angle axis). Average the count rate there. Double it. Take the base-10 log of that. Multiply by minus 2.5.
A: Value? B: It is -4.45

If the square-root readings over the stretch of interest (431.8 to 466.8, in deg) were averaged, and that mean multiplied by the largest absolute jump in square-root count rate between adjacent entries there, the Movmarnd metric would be 1.4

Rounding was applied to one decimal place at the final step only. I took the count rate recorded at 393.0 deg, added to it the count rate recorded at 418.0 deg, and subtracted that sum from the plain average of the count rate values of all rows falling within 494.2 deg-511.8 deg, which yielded -32.8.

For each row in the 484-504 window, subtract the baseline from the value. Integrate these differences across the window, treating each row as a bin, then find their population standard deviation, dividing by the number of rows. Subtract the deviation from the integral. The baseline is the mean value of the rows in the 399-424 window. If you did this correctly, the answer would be -80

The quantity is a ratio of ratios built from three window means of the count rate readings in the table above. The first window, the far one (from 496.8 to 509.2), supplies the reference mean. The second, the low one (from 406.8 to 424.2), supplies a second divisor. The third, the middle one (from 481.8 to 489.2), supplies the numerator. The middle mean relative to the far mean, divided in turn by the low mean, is 0.0333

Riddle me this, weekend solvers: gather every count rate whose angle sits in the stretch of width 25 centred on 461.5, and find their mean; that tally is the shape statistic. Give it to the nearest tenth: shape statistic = 26.6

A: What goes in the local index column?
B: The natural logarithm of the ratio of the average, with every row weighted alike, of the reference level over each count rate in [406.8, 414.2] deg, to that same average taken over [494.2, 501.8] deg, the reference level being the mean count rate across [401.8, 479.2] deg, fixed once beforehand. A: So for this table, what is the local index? -0.12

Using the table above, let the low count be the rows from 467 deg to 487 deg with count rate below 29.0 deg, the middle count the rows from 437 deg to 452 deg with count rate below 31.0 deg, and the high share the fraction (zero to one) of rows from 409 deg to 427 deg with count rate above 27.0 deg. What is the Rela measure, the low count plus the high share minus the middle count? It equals 7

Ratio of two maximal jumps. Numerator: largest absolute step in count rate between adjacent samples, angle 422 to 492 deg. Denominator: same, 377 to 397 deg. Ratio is 1.5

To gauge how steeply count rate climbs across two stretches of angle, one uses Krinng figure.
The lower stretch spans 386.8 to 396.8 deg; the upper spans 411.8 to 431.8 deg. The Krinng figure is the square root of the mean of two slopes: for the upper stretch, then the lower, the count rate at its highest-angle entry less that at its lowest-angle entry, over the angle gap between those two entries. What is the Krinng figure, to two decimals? 0.46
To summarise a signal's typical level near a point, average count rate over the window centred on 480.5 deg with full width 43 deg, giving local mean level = 26.2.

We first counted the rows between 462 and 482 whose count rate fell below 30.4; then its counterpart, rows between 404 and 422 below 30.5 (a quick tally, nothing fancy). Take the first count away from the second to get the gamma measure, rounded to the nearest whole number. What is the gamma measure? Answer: -3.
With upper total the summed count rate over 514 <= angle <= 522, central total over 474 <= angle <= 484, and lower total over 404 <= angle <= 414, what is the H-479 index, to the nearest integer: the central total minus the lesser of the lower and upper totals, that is 23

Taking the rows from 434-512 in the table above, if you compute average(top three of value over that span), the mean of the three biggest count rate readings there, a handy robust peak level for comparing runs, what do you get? 32.9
